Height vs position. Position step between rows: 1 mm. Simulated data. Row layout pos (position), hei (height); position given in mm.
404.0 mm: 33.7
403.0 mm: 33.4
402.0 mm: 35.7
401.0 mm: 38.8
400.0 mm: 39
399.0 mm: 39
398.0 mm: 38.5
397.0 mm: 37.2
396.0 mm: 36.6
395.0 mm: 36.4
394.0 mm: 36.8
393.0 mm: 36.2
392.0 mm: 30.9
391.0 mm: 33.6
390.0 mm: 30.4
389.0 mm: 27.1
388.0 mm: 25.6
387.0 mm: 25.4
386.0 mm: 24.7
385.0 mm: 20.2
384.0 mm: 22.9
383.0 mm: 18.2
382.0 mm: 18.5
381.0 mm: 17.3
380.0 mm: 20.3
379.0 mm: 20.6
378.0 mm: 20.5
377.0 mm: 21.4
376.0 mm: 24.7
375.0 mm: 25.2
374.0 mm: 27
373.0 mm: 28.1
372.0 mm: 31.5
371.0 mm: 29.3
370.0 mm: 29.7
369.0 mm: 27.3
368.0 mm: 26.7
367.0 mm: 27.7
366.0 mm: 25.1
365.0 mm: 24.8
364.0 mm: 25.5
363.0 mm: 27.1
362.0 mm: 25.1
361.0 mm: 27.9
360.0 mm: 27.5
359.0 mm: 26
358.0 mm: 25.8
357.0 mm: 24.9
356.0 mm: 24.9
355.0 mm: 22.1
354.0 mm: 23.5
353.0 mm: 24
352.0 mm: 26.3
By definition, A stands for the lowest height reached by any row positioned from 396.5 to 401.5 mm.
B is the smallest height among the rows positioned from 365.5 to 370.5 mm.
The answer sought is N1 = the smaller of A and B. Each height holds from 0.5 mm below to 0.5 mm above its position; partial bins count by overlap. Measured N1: 25.1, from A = 37.2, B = 25.1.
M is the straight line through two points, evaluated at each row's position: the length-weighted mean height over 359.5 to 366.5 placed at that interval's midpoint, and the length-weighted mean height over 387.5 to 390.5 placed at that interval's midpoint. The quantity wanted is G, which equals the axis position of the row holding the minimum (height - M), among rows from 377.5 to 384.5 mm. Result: 381.0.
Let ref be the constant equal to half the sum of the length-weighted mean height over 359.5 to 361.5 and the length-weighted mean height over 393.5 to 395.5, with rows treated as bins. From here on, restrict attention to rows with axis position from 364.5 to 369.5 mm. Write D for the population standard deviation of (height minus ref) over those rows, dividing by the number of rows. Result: 1.2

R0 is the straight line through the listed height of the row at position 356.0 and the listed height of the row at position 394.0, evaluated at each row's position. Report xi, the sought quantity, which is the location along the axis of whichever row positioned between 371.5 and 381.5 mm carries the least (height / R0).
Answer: 381.0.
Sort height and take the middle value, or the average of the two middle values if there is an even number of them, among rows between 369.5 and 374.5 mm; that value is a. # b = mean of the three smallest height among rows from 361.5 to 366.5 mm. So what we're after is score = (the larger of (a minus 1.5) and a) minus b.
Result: 4.3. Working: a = 29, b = 25.0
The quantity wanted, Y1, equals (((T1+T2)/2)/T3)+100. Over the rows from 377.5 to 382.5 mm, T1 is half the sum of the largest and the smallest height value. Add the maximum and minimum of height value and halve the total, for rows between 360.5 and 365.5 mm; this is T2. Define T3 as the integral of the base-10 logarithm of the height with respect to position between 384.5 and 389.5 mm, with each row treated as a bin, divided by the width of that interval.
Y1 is 116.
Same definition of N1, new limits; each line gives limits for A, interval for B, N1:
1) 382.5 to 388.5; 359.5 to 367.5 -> 18.2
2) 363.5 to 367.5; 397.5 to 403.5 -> 24.8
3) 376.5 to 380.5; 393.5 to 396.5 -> 20.3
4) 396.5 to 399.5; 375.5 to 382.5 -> 17.3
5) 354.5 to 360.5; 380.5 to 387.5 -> 17.3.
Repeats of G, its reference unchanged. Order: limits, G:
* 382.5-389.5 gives 383.0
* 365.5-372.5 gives 366.0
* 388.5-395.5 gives 389.0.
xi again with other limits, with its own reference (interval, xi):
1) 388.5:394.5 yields 389.0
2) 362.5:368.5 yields 365.0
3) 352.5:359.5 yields 355.0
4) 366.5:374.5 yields 374.0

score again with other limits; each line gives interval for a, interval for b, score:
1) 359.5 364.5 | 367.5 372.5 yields -0.7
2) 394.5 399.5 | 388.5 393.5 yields 7.7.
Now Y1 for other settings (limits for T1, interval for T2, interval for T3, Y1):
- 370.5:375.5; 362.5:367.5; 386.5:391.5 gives 119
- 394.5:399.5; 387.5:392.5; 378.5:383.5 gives 126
